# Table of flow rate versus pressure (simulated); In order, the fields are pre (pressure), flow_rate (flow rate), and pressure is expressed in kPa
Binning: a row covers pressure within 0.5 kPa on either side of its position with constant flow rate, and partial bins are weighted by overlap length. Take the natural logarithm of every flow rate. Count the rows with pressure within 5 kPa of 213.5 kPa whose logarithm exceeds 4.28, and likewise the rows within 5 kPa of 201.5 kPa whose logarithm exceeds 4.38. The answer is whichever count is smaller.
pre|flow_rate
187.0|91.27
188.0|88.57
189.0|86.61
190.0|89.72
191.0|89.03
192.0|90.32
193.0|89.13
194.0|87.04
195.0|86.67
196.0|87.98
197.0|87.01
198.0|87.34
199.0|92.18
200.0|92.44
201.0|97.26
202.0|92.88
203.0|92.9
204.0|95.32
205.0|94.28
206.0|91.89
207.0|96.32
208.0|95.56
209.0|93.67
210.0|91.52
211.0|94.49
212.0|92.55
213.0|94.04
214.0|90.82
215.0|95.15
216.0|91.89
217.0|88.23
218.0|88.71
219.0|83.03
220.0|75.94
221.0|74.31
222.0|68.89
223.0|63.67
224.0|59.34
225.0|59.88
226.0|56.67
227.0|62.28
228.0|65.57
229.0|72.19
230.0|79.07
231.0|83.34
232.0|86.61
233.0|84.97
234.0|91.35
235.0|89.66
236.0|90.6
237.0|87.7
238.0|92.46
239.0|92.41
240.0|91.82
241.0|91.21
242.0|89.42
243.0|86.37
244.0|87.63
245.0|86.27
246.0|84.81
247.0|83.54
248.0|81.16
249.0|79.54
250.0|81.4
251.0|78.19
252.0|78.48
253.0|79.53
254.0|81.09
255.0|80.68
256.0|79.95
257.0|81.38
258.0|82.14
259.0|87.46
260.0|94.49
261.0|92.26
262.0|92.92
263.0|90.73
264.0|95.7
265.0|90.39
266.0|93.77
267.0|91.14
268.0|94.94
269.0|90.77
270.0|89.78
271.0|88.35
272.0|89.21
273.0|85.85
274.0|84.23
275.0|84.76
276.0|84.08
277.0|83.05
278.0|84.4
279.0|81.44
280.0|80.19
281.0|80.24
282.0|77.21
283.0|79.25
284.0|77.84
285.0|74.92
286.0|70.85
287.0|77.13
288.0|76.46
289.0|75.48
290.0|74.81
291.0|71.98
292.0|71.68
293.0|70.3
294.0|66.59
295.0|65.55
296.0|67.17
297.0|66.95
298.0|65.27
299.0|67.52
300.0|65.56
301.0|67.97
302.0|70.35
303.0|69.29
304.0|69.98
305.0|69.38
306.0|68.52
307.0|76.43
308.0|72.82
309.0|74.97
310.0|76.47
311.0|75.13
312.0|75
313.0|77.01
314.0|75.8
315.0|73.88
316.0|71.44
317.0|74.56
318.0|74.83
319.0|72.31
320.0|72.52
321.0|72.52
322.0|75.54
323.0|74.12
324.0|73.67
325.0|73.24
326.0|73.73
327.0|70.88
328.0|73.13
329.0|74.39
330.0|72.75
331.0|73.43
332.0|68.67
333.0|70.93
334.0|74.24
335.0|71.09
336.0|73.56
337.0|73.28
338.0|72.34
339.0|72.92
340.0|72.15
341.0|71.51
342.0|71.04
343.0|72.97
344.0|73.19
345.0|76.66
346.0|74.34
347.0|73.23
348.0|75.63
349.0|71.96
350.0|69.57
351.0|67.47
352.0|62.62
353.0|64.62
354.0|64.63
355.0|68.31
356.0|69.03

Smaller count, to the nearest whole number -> 10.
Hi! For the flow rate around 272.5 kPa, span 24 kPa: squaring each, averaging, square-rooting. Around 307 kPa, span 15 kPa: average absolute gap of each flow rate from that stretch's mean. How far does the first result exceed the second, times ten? 836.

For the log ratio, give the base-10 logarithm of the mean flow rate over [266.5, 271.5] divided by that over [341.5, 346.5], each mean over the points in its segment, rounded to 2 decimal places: 0.09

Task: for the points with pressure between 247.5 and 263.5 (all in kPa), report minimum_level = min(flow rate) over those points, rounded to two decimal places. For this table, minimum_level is 78.19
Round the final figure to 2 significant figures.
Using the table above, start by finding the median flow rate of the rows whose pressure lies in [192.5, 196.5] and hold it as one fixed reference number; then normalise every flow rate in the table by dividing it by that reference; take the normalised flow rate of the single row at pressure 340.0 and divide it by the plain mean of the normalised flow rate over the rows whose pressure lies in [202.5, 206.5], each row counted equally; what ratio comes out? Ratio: 0.77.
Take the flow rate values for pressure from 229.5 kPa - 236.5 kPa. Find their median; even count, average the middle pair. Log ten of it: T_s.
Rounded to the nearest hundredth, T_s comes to 1.94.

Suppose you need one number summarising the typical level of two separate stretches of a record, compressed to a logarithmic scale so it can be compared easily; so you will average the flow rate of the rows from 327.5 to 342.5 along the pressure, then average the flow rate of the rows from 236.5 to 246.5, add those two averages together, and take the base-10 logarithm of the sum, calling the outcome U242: 2.21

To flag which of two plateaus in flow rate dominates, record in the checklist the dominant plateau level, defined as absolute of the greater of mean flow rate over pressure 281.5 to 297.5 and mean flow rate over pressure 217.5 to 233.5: 72.8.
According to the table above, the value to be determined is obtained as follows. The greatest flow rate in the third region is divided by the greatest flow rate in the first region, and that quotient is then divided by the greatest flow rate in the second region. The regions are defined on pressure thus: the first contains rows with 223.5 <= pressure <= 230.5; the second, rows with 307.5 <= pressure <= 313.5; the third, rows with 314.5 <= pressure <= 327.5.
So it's 0.012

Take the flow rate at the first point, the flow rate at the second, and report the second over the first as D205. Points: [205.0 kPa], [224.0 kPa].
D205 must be 0.63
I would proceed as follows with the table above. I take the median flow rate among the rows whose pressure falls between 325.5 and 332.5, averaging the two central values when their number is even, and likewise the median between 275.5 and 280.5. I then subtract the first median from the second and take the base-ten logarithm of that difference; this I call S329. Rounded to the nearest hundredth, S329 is 1.00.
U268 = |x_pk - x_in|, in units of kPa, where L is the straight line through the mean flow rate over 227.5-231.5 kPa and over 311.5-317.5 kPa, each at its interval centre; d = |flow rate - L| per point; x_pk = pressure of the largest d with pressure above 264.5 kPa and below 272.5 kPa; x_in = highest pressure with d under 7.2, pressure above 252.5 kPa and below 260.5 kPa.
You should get 11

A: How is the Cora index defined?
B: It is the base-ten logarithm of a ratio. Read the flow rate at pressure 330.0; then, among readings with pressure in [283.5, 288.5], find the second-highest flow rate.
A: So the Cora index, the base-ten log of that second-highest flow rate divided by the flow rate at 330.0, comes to 0.03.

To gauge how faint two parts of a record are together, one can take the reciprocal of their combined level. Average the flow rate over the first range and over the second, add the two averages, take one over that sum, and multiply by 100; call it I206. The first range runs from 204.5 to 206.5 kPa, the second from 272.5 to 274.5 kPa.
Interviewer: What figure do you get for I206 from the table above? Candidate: 0.56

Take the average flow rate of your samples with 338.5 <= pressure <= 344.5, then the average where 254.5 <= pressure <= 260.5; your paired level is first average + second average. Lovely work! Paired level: 157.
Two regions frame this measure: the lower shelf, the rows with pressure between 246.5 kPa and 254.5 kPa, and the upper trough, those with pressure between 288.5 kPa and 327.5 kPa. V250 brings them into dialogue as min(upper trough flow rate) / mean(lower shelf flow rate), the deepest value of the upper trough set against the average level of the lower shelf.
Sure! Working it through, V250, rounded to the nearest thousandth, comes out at 0.812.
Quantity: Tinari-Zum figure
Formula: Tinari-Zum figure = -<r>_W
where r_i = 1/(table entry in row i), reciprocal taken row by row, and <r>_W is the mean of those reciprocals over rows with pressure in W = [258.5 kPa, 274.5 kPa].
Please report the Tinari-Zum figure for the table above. -0.0110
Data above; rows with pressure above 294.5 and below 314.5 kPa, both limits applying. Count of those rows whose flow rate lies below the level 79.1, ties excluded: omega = 20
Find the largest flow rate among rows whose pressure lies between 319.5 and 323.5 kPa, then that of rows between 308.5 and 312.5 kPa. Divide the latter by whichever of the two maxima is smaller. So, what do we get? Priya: 1.01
